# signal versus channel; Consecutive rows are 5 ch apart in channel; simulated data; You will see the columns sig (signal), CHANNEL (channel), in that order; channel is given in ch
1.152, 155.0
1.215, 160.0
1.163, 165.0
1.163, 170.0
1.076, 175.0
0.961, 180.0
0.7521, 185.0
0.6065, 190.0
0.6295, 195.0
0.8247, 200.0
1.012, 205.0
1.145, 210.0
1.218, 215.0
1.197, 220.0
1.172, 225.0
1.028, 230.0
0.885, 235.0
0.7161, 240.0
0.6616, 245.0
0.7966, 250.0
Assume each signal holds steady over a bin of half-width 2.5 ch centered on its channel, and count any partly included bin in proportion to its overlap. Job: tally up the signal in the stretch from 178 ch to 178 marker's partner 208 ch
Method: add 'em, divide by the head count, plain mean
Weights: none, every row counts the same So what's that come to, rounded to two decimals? 0.80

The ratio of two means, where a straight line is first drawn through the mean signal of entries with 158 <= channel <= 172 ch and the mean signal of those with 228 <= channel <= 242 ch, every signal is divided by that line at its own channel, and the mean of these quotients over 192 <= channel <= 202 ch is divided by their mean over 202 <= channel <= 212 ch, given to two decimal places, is 0.65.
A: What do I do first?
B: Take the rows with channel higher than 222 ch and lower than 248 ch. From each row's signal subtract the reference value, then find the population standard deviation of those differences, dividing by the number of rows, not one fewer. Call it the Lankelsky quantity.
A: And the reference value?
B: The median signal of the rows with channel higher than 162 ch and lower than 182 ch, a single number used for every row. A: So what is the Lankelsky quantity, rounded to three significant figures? 0.190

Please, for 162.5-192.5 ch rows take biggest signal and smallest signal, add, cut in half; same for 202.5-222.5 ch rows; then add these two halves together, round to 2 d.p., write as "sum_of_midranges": 2.00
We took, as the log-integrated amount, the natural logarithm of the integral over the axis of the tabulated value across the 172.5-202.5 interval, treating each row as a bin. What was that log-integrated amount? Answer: 3.2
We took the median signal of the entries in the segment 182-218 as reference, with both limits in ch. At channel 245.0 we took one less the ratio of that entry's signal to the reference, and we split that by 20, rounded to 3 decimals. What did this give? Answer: 0.010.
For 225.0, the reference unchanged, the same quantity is -0.021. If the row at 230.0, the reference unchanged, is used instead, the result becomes -0.012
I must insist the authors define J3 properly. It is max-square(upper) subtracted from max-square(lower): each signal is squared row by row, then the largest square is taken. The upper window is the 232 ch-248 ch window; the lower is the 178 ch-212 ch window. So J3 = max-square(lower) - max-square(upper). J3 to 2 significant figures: 0.53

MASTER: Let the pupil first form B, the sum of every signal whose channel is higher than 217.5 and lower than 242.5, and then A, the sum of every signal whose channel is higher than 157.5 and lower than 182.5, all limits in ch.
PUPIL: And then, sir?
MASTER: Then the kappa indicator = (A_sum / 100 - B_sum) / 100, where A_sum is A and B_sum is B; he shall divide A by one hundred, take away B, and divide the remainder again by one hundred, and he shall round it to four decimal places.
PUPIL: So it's -0.0494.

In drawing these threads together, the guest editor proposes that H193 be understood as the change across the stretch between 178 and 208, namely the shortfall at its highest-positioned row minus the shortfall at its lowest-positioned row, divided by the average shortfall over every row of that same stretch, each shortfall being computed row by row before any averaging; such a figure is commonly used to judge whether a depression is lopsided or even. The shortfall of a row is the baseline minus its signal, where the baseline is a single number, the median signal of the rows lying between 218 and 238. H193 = 0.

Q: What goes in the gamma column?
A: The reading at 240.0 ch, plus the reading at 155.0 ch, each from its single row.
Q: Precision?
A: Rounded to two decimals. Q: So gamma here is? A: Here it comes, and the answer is 1.87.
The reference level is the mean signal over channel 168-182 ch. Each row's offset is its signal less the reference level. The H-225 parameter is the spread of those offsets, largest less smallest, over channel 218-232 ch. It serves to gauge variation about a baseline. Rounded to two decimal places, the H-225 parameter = 0.17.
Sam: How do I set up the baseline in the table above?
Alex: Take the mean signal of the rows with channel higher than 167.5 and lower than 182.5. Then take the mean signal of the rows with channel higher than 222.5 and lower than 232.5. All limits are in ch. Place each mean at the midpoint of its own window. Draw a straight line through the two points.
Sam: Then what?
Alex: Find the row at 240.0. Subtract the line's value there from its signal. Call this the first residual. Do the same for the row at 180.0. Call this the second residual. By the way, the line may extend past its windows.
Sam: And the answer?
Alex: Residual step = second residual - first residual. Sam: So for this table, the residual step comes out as 0.28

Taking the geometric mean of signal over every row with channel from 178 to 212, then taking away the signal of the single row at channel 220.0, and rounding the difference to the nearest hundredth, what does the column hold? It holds -0.37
